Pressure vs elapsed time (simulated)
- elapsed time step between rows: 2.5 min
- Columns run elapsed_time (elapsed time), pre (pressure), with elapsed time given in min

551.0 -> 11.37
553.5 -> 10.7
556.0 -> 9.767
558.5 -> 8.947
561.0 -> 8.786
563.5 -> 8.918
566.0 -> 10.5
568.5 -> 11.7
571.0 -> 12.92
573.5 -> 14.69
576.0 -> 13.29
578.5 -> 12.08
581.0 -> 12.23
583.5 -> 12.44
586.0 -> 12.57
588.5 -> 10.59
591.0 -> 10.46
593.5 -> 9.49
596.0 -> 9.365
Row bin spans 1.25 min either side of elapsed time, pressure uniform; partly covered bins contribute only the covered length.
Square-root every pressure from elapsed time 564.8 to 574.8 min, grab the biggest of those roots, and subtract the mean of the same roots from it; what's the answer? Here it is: 0.31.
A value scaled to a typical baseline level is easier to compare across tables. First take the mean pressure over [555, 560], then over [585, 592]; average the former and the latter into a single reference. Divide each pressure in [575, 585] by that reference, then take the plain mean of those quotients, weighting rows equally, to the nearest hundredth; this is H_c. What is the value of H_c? 1.22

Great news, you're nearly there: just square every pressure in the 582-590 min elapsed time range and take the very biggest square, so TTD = 158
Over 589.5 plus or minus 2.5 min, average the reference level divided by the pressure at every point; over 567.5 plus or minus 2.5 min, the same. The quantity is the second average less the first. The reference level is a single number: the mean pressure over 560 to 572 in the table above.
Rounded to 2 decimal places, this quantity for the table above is -0.05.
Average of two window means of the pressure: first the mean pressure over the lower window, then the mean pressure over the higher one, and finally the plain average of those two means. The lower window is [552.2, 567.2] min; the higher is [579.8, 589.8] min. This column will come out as 10.78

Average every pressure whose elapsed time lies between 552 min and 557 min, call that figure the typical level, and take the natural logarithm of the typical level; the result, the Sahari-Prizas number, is 2.33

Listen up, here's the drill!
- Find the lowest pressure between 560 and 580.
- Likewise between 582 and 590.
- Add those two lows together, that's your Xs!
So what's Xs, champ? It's 19.4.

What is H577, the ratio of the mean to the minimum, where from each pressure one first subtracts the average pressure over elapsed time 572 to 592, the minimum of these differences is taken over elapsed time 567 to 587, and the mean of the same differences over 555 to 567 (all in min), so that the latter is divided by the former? 5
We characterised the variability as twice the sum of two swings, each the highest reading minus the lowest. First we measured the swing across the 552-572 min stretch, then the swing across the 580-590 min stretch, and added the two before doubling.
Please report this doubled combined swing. 12.2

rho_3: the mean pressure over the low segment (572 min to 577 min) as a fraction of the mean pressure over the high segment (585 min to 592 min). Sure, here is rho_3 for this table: 1.25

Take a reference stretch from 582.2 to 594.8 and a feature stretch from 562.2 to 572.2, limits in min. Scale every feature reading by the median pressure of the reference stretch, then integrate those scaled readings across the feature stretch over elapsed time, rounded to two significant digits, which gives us 10 min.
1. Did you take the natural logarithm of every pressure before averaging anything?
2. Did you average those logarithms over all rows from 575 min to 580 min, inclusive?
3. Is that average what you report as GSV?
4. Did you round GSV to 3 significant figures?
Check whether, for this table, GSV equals 2.54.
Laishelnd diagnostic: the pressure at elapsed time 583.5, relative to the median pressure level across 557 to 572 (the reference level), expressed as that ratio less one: 0.28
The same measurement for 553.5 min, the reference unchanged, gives 0.10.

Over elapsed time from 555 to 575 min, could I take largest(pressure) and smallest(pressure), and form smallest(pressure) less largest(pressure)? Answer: -5.9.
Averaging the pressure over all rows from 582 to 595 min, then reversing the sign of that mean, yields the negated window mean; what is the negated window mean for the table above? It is -11.1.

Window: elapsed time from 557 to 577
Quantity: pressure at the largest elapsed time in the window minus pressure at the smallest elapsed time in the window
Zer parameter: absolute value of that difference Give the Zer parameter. 4.3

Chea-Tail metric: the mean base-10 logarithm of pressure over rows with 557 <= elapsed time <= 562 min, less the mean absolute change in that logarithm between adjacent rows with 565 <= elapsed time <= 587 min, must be 0.92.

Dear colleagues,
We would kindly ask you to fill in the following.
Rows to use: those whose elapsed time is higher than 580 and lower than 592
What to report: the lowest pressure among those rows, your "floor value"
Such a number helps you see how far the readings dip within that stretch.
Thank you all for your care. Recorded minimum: 10.46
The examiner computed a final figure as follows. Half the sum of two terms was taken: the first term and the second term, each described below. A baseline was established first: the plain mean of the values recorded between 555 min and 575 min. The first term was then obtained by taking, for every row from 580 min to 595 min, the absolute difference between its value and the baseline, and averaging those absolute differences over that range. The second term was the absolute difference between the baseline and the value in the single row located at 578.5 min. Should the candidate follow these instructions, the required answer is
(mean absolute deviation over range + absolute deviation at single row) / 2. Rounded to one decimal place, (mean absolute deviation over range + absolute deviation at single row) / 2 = 1.2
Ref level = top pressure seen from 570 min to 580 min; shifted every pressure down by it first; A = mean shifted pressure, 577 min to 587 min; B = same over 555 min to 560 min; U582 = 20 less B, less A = 27.7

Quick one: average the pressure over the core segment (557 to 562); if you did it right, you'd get 8.9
